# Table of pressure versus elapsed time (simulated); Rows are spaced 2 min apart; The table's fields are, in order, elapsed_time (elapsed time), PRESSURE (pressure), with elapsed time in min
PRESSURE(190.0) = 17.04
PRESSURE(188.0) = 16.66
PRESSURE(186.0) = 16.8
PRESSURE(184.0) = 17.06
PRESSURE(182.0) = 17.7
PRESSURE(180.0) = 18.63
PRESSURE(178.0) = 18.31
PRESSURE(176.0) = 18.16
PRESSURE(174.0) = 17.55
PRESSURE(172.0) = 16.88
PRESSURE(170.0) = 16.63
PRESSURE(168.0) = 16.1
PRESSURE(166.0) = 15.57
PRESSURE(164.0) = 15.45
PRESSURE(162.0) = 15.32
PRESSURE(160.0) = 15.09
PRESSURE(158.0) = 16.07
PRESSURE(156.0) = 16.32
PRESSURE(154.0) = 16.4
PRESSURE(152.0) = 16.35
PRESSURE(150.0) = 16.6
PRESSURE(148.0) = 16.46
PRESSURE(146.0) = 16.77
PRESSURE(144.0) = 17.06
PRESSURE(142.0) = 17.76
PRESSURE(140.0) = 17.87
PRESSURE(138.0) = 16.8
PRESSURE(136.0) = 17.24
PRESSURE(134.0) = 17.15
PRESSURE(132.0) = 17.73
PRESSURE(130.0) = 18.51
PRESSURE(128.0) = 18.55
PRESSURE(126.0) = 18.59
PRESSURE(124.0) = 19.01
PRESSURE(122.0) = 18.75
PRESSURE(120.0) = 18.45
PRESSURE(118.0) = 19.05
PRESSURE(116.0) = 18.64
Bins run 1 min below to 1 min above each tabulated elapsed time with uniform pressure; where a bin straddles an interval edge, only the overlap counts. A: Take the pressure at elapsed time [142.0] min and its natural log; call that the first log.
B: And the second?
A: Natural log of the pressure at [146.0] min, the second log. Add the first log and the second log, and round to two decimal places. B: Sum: 5.70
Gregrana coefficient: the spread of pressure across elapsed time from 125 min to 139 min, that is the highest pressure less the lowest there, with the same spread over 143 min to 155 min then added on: 2.5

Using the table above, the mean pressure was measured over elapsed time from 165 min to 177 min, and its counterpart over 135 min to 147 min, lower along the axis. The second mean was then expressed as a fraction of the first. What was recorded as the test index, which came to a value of 1.03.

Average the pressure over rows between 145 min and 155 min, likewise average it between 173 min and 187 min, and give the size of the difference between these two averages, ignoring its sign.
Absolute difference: 1.2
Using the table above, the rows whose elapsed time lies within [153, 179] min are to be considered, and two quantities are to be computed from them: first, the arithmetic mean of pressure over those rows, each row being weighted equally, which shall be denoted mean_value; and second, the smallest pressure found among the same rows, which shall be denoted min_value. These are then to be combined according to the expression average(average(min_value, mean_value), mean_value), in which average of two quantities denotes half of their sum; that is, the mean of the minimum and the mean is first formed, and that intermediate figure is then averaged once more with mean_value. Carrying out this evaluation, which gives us 16.1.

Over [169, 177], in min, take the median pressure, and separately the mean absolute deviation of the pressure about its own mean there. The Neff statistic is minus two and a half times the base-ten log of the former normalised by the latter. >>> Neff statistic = -3.74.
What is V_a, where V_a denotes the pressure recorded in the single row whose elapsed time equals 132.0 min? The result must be 17.73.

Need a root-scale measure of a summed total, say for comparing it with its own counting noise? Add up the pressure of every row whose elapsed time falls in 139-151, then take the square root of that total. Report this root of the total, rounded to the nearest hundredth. 10.13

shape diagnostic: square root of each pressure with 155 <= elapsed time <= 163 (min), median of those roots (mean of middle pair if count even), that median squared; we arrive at 15.7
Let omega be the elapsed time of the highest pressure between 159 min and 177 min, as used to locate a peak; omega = 176.0 min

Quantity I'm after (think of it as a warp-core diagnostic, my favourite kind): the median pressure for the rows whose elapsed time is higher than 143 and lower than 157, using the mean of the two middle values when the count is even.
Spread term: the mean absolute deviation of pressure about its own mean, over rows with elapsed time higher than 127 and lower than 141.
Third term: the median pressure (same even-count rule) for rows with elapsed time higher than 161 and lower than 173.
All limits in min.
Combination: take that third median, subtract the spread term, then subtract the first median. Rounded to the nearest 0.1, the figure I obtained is -1.2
